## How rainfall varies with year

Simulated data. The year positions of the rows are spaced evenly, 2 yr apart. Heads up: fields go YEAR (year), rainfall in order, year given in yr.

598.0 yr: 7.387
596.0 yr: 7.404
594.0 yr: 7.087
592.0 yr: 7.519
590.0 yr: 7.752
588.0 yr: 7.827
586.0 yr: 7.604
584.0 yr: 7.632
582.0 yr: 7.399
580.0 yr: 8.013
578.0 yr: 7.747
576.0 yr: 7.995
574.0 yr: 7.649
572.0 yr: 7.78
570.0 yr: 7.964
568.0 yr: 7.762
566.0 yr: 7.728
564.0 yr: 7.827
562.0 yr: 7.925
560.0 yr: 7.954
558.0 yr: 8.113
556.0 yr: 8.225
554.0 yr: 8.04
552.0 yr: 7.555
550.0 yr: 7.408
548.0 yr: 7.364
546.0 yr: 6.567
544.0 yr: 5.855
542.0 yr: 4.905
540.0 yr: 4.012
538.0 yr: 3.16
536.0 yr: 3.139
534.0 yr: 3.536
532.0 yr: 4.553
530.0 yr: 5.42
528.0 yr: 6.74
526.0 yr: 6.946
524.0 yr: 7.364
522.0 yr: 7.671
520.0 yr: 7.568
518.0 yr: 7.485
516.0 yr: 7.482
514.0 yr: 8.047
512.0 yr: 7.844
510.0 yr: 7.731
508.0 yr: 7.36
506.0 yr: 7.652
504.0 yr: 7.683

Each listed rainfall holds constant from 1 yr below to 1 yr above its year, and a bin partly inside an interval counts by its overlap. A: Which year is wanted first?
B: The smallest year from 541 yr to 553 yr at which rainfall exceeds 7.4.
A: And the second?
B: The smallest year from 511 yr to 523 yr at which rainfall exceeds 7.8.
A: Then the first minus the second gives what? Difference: 38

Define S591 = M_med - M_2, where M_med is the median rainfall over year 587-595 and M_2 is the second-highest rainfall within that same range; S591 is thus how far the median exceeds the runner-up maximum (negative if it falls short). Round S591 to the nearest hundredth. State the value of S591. -0.12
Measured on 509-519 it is -0.11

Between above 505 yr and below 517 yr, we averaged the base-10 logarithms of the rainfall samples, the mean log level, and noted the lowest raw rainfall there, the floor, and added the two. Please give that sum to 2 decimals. 8.25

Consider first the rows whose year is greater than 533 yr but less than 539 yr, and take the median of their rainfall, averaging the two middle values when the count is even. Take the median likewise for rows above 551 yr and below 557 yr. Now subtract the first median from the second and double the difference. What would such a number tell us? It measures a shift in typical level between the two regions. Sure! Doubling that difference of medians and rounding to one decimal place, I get 9.8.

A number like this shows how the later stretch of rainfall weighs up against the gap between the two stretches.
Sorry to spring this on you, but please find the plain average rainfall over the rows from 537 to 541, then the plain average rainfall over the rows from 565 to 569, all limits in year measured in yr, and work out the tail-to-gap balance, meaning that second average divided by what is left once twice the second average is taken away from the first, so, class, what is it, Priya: -0.7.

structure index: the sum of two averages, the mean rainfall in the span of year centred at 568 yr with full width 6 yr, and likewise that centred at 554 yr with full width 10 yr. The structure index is 15.7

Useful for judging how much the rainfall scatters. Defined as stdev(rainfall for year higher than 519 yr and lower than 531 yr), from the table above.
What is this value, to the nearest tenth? 0.8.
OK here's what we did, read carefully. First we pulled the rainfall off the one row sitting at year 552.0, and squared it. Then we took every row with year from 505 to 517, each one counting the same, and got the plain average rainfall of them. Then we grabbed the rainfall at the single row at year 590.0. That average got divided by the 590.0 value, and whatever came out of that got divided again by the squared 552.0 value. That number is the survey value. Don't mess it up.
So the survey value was 0.017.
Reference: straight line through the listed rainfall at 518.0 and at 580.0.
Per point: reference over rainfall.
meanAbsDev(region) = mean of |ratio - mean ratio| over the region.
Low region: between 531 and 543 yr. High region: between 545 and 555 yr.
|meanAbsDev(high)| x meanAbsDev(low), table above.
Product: 0.015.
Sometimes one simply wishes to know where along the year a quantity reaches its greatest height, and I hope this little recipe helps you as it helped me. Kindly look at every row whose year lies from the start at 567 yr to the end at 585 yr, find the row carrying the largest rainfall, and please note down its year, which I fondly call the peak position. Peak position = 580.0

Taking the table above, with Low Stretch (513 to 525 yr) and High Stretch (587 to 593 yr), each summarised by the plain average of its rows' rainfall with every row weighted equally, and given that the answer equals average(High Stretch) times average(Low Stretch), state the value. 59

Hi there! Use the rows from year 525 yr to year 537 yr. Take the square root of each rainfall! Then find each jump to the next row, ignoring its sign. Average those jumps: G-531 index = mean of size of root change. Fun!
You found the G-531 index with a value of 0.17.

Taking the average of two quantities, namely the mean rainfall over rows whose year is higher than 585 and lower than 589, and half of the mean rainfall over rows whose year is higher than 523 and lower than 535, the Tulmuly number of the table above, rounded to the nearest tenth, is 5.3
